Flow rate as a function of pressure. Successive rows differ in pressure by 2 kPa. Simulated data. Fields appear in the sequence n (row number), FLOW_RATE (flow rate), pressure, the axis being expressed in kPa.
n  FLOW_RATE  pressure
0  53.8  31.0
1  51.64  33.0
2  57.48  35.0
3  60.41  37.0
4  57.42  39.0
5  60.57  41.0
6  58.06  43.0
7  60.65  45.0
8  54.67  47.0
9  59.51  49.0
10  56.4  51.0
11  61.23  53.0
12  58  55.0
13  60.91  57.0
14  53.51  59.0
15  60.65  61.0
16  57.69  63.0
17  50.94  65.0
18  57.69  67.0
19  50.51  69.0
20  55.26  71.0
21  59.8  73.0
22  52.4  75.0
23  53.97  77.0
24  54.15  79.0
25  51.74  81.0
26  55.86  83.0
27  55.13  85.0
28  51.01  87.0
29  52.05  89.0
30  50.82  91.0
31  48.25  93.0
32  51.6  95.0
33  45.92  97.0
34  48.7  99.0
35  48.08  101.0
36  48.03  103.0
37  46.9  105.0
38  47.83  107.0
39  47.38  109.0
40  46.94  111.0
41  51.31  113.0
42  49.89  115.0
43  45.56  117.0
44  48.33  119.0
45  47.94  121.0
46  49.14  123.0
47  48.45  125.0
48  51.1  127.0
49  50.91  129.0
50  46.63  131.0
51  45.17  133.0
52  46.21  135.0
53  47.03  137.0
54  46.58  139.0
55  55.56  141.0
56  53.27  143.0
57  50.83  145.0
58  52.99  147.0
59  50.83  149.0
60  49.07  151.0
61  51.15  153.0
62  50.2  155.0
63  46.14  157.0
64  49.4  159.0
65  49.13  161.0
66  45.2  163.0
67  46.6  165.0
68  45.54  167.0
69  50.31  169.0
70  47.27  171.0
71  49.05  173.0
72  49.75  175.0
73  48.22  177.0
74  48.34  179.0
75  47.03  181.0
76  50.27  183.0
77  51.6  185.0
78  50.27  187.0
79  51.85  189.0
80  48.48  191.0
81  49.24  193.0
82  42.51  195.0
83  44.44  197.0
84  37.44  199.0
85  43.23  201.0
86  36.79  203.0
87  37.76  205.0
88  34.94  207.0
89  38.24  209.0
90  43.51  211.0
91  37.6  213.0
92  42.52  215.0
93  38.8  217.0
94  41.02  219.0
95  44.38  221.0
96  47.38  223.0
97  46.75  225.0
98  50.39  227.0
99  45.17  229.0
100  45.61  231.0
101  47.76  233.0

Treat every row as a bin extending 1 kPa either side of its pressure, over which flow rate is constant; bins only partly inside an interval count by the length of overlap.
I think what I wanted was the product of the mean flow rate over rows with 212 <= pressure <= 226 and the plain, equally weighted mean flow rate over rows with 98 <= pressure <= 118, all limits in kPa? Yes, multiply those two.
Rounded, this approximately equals 2049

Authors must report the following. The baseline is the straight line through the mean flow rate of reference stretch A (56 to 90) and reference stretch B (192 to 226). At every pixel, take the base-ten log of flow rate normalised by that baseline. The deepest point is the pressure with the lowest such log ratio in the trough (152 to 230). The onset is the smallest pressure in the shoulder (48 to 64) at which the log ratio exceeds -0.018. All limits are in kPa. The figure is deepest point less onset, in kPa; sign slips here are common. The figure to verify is 158 kPa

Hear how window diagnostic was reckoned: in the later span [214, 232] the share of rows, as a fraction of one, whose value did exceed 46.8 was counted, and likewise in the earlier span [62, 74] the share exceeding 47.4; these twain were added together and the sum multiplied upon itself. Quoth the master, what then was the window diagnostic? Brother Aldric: 1.49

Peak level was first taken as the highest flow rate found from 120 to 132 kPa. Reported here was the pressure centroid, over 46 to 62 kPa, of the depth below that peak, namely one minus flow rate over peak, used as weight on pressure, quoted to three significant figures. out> 54.4 kPa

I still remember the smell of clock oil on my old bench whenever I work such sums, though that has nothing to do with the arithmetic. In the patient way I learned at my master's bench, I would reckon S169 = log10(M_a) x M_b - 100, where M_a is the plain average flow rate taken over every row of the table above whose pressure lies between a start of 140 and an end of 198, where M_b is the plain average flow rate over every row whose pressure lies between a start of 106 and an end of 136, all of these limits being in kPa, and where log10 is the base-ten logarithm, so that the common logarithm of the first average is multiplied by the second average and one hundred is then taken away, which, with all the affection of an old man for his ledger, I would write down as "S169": -19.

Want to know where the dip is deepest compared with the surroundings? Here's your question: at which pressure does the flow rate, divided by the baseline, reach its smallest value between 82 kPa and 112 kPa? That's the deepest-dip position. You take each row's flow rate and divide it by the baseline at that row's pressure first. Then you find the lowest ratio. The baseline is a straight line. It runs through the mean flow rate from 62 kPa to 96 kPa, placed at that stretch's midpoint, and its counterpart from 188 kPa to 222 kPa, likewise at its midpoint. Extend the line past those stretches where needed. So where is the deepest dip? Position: 97.0 kPa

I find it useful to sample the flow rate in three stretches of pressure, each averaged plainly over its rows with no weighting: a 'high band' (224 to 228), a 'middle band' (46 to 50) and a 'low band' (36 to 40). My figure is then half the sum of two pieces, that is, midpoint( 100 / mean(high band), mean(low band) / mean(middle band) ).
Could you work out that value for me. 1.55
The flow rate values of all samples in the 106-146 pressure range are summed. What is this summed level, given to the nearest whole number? 976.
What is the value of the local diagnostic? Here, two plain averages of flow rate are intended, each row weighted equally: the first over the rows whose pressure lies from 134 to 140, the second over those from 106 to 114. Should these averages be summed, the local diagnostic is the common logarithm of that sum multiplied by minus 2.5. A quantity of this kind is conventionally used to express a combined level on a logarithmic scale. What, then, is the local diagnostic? -4.94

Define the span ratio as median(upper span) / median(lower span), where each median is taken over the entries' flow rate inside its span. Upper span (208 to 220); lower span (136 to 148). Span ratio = 0.77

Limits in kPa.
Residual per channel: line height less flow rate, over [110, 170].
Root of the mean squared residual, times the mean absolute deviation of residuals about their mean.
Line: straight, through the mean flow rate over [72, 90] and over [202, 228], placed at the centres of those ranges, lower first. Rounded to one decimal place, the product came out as 8.0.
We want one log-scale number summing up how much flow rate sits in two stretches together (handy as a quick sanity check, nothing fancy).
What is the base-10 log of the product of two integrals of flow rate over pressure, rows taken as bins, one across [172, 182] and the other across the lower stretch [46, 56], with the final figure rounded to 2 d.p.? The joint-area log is 5.45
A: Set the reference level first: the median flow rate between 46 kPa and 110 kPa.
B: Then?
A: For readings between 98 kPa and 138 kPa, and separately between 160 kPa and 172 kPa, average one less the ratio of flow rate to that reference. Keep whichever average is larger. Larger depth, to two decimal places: 0.11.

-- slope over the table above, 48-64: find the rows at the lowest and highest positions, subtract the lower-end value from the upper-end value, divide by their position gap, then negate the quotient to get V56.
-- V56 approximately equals 0.1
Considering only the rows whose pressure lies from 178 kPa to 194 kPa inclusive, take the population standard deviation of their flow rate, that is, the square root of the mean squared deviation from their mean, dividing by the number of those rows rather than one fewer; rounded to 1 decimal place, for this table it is 1.6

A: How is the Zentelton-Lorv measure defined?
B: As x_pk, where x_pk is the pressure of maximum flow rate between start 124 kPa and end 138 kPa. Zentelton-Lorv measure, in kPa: 127.0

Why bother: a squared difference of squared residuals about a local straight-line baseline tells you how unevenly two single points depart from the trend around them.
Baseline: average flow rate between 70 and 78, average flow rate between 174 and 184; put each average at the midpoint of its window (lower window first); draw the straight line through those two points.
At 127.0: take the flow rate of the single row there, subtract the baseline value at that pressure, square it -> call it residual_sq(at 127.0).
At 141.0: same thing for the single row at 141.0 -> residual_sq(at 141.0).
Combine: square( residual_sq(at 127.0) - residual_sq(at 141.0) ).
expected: 356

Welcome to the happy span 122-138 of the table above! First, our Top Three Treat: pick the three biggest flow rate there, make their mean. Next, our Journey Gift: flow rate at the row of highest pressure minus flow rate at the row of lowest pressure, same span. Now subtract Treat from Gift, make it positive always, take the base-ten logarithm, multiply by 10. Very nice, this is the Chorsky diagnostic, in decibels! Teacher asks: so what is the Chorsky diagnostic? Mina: 17.2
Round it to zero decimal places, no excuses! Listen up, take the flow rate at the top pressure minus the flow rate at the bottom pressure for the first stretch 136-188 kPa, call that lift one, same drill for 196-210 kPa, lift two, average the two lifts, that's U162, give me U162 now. -1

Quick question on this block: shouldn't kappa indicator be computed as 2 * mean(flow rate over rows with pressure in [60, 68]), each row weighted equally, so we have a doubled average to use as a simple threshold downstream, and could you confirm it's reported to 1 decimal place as 113.5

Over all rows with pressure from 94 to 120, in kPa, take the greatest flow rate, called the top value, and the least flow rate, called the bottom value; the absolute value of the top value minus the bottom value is 6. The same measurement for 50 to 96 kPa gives 13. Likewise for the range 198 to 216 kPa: 9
